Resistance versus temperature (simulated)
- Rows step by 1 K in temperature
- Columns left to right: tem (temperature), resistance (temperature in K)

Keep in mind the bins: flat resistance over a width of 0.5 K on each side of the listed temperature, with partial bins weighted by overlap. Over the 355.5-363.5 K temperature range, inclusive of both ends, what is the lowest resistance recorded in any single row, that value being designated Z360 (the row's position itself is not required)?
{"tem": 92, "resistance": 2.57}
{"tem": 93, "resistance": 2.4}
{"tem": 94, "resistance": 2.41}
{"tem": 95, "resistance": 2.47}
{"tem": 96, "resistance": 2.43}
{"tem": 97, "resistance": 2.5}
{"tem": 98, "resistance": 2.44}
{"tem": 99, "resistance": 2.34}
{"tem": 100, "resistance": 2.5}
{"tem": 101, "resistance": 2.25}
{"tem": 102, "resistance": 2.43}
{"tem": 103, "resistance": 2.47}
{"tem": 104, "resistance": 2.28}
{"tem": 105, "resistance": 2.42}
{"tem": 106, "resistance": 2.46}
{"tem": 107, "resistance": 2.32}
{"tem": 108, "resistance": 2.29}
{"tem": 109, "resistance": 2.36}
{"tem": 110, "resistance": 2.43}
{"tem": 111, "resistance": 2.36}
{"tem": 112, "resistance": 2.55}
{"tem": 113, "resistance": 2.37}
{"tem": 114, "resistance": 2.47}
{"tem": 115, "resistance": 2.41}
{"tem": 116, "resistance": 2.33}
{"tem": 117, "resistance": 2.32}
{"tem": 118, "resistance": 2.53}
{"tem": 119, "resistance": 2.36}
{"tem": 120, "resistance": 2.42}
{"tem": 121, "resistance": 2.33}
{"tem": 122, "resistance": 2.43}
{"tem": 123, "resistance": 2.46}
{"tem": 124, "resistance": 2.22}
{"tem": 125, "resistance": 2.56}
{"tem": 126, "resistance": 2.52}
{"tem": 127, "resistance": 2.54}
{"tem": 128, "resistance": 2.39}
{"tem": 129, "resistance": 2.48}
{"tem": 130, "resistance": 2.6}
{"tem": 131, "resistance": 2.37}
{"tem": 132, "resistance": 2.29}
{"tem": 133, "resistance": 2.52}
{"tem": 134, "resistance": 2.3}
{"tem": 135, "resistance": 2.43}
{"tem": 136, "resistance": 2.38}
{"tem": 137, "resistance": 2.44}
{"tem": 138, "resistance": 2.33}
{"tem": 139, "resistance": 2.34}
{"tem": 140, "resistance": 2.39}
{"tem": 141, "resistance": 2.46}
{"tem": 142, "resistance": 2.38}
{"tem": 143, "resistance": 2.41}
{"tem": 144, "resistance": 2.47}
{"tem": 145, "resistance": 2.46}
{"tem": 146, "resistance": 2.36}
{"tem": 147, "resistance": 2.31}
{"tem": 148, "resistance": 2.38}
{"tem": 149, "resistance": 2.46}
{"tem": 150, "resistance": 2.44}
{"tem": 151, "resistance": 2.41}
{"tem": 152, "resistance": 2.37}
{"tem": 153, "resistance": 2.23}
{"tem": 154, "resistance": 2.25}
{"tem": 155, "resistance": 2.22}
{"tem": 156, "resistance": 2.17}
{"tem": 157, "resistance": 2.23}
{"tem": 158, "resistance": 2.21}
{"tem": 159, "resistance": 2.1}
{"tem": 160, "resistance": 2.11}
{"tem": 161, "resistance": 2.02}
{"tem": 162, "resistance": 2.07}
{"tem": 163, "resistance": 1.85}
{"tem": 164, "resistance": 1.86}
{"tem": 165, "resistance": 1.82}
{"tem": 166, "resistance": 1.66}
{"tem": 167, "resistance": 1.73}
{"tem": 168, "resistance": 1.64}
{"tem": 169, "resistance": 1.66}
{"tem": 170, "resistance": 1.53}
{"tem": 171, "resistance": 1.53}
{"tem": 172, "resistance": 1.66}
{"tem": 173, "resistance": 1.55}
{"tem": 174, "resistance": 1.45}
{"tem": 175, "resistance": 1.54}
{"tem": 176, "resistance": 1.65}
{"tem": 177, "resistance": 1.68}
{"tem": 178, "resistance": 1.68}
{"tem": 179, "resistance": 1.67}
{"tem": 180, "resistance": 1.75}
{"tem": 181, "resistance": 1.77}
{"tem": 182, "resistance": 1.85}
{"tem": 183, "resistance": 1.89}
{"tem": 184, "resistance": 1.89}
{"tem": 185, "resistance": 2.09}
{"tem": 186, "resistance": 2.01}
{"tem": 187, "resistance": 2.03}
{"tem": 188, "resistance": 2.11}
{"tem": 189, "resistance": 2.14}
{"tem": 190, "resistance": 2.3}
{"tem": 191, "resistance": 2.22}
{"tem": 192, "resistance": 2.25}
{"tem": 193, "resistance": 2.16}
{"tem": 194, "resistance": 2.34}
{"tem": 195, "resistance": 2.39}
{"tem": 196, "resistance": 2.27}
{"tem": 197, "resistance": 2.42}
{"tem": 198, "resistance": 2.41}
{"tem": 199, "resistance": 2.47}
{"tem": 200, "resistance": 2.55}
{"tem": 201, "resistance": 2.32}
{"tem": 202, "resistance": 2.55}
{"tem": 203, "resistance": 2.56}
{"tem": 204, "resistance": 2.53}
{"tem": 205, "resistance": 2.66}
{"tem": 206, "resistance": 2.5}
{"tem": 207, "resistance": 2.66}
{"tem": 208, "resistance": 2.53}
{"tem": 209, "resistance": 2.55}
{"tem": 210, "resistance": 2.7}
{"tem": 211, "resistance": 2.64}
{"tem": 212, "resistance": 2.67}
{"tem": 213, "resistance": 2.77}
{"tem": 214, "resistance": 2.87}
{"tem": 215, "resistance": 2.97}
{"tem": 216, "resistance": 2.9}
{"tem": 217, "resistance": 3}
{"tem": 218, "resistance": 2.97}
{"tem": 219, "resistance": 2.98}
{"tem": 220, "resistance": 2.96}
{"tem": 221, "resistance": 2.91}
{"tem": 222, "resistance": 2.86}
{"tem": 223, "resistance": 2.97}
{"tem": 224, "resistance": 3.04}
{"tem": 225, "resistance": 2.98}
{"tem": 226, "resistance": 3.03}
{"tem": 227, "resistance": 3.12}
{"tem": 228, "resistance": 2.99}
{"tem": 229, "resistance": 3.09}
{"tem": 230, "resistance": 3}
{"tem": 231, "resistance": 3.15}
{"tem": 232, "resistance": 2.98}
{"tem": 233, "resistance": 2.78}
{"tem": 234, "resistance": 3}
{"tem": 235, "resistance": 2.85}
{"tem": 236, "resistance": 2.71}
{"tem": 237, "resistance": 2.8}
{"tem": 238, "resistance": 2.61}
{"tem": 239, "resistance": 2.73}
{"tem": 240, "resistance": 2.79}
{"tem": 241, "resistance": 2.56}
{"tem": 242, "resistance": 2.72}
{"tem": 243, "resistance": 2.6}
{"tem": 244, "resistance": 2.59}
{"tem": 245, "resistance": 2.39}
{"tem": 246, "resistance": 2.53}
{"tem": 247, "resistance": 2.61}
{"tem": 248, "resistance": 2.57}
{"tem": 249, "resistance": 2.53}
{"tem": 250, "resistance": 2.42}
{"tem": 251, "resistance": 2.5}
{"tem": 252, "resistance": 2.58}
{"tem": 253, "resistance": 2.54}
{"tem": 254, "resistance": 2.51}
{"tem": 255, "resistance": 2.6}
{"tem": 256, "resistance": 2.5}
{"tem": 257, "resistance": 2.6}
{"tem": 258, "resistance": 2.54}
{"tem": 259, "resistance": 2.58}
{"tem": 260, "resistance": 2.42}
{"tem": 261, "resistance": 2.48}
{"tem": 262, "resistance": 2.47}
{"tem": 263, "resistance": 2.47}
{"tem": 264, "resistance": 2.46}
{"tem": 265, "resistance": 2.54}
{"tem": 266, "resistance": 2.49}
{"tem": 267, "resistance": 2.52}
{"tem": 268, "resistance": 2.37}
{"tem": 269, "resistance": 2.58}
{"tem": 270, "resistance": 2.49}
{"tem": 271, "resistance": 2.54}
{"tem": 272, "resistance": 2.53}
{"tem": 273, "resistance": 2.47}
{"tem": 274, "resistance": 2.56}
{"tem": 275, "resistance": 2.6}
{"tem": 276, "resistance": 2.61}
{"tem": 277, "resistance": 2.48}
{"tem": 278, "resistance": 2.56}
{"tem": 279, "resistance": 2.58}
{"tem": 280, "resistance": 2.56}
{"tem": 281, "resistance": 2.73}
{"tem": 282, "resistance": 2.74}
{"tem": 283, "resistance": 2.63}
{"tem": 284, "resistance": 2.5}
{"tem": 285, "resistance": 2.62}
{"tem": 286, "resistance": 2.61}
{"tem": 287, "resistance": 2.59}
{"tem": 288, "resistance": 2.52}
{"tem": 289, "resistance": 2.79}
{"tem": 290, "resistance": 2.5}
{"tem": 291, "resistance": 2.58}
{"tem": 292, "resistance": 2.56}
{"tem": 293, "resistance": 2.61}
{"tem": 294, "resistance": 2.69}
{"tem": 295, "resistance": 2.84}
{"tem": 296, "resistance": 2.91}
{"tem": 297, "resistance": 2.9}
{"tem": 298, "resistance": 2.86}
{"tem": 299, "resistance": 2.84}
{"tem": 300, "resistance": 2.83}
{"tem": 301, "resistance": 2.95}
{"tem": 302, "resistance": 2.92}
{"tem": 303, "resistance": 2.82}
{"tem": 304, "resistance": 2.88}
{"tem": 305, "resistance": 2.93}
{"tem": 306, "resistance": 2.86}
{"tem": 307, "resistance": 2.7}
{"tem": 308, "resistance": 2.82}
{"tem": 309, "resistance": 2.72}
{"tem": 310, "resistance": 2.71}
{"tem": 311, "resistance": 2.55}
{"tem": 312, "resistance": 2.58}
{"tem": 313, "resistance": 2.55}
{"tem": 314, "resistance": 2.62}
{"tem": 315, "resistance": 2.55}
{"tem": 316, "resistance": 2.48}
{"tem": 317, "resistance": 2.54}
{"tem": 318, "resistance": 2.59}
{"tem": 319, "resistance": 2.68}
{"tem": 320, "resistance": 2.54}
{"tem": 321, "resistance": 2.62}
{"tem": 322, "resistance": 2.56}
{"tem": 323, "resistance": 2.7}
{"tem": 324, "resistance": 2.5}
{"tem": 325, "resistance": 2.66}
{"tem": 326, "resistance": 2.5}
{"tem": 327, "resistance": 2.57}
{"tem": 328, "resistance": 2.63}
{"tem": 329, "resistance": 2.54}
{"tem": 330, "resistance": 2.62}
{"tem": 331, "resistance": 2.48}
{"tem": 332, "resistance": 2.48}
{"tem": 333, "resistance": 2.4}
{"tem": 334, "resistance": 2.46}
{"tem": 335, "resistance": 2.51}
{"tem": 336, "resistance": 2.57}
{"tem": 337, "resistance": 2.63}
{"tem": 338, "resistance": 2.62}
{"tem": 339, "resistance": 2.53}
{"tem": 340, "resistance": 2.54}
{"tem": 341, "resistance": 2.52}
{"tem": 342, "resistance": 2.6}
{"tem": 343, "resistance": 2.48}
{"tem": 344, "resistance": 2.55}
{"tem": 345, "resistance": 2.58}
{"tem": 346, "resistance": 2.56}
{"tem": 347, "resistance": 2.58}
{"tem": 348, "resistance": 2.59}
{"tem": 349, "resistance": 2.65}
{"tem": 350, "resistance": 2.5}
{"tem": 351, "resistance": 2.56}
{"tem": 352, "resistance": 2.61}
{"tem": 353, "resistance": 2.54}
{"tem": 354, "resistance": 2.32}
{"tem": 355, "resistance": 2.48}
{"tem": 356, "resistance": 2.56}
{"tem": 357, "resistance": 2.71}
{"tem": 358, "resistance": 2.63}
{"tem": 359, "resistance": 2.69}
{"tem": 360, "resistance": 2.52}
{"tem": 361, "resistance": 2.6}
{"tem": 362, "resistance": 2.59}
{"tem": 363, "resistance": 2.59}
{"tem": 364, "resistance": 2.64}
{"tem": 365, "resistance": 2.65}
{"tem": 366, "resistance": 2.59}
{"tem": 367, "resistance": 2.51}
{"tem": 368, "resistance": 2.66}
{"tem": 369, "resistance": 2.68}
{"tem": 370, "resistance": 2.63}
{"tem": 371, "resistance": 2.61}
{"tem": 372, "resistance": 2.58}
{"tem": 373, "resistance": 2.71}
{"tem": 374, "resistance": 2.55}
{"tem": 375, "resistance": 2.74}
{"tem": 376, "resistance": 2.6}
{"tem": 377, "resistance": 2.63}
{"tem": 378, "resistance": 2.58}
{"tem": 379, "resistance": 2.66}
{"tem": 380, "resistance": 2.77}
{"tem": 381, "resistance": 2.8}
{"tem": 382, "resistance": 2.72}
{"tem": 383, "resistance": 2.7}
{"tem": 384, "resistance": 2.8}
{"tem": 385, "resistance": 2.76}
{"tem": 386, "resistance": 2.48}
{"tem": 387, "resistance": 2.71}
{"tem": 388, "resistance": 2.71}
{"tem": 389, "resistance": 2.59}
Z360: 2.52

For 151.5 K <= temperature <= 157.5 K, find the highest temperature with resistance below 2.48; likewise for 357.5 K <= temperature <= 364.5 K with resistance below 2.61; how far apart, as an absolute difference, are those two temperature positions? 206 K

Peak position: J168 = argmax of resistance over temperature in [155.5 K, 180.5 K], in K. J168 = 157 K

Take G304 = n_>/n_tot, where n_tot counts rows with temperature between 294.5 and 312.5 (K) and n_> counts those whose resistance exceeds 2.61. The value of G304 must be 0.89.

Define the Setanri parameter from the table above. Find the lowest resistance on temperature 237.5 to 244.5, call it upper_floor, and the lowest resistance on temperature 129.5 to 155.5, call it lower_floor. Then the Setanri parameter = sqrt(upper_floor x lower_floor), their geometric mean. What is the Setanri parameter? 2.38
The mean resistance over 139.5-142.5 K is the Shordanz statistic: 2.41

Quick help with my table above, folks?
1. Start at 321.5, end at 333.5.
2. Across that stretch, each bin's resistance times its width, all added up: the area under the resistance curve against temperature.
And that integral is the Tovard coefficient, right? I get 30.6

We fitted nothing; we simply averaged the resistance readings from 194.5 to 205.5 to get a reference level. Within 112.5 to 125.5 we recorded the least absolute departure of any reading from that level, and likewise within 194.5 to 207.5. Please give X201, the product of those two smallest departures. 0.0000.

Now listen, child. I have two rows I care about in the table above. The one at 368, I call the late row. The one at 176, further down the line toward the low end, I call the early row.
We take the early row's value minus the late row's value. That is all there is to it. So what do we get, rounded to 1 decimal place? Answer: -1.0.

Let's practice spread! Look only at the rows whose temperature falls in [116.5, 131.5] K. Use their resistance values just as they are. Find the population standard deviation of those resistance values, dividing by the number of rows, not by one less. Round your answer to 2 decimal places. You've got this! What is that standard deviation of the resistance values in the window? 0.10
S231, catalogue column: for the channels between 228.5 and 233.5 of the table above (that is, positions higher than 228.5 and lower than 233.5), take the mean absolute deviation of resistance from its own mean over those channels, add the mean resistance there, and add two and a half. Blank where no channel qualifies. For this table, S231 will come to 5.6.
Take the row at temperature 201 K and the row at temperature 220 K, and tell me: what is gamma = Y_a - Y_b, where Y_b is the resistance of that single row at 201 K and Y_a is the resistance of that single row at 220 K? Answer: 0.64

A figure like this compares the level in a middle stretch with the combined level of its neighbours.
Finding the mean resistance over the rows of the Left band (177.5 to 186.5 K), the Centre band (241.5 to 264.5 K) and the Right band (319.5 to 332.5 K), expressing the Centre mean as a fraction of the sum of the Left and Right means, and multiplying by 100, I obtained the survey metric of 57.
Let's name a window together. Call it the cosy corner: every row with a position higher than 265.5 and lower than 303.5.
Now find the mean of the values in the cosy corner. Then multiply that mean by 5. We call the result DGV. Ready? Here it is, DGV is 13.2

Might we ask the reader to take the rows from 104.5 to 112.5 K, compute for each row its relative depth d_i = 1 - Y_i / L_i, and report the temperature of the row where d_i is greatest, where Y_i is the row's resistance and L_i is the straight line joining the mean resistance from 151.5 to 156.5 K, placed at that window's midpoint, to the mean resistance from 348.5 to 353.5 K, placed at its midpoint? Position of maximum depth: 108 K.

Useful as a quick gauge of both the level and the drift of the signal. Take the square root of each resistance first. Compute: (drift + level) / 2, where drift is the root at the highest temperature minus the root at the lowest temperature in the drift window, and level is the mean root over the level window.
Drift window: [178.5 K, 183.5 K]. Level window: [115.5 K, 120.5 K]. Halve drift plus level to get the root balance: 0.814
